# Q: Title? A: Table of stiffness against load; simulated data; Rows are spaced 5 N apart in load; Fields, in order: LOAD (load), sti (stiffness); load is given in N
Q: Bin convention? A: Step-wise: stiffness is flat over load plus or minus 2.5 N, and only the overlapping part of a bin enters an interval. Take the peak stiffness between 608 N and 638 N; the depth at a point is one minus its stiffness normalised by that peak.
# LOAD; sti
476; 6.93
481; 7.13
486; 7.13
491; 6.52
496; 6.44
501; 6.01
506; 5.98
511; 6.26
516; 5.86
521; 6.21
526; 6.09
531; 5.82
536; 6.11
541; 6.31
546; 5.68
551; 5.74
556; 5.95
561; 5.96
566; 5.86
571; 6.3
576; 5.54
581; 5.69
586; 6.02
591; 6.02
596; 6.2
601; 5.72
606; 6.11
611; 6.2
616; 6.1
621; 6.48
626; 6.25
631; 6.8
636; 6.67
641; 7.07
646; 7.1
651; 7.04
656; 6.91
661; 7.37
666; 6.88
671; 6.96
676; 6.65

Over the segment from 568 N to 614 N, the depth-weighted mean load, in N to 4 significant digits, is 590.0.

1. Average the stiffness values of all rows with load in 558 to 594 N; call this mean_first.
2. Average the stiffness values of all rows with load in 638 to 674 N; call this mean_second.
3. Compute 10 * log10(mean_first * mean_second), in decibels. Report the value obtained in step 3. 16.2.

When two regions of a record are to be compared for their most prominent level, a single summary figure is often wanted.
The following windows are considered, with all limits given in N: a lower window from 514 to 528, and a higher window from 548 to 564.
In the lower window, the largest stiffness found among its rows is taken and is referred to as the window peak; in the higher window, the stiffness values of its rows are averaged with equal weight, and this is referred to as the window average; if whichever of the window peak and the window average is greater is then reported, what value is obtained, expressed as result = 6.21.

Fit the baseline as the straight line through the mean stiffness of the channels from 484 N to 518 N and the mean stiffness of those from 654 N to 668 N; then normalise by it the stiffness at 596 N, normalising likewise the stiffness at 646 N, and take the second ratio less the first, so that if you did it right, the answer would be 0.10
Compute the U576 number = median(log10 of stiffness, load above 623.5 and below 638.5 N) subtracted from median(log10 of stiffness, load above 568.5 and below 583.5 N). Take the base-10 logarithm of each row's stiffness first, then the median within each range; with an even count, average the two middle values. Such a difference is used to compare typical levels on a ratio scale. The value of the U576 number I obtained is -0.07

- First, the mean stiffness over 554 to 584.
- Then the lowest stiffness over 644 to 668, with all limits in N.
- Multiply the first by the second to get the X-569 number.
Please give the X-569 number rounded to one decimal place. 40.5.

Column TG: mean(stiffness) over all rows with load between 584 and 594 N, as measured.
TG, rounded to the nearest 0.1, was 6.0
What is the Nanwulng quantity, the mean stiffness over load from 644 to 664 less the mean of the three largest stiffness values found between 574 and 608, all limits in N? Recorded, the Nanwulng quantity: 1.0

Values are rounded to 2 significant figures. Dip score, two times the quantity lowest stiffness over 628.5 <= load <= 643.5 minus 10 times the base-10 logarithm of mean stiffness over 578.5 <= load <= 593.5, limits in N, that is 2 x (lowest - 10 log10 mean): -2.1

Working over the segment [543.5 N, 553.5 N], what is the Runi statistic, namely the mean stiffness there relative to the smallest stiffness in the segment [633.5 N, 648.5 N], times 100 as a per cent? 86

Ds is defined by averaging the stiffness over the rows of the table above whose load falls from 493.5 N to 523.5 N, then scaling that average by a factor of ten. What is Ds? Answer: 61.3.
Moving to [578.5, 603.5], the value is 59.3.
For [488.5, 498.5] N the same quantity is 64.8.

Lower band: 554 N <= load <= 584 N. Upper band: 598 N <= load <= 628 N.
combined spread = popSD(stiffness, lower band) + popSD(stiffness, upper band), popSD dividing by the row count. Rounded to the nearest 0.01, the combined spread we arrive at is 0.47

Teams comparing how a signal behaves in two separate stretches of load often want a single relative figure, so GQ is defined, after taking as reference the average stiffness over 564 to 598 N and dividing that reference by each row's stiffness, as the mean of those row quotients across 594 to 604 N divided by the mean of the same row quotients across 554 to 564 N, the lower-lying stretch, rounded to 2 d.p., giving 1.00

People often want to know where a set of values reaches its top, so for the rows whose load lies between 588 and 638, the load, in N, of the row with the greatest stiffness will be 631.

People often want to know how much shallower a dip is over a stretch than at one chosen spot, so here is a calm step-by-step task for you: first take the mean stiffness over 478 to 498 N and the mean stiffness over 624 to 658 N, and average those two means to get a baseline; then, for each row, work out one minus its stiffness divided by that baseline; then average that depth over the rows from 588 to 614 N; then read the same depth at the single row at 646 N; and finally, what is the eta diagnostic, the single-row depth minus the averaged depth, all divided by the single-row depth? 4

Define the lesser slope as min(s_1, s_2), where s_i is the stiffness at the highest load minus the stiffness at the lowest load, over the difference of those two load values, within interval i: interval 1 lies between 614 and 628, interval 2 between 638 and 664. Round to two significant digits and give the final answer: 0.015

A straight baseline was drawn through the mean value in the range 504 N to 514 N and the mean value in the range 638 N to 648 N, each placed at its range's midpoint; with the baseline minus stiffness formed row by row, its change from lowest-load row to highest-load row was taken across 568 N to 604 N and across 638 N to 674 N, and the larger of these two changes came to 0.8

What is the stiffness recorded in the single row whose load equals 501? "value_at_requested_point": 6.01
